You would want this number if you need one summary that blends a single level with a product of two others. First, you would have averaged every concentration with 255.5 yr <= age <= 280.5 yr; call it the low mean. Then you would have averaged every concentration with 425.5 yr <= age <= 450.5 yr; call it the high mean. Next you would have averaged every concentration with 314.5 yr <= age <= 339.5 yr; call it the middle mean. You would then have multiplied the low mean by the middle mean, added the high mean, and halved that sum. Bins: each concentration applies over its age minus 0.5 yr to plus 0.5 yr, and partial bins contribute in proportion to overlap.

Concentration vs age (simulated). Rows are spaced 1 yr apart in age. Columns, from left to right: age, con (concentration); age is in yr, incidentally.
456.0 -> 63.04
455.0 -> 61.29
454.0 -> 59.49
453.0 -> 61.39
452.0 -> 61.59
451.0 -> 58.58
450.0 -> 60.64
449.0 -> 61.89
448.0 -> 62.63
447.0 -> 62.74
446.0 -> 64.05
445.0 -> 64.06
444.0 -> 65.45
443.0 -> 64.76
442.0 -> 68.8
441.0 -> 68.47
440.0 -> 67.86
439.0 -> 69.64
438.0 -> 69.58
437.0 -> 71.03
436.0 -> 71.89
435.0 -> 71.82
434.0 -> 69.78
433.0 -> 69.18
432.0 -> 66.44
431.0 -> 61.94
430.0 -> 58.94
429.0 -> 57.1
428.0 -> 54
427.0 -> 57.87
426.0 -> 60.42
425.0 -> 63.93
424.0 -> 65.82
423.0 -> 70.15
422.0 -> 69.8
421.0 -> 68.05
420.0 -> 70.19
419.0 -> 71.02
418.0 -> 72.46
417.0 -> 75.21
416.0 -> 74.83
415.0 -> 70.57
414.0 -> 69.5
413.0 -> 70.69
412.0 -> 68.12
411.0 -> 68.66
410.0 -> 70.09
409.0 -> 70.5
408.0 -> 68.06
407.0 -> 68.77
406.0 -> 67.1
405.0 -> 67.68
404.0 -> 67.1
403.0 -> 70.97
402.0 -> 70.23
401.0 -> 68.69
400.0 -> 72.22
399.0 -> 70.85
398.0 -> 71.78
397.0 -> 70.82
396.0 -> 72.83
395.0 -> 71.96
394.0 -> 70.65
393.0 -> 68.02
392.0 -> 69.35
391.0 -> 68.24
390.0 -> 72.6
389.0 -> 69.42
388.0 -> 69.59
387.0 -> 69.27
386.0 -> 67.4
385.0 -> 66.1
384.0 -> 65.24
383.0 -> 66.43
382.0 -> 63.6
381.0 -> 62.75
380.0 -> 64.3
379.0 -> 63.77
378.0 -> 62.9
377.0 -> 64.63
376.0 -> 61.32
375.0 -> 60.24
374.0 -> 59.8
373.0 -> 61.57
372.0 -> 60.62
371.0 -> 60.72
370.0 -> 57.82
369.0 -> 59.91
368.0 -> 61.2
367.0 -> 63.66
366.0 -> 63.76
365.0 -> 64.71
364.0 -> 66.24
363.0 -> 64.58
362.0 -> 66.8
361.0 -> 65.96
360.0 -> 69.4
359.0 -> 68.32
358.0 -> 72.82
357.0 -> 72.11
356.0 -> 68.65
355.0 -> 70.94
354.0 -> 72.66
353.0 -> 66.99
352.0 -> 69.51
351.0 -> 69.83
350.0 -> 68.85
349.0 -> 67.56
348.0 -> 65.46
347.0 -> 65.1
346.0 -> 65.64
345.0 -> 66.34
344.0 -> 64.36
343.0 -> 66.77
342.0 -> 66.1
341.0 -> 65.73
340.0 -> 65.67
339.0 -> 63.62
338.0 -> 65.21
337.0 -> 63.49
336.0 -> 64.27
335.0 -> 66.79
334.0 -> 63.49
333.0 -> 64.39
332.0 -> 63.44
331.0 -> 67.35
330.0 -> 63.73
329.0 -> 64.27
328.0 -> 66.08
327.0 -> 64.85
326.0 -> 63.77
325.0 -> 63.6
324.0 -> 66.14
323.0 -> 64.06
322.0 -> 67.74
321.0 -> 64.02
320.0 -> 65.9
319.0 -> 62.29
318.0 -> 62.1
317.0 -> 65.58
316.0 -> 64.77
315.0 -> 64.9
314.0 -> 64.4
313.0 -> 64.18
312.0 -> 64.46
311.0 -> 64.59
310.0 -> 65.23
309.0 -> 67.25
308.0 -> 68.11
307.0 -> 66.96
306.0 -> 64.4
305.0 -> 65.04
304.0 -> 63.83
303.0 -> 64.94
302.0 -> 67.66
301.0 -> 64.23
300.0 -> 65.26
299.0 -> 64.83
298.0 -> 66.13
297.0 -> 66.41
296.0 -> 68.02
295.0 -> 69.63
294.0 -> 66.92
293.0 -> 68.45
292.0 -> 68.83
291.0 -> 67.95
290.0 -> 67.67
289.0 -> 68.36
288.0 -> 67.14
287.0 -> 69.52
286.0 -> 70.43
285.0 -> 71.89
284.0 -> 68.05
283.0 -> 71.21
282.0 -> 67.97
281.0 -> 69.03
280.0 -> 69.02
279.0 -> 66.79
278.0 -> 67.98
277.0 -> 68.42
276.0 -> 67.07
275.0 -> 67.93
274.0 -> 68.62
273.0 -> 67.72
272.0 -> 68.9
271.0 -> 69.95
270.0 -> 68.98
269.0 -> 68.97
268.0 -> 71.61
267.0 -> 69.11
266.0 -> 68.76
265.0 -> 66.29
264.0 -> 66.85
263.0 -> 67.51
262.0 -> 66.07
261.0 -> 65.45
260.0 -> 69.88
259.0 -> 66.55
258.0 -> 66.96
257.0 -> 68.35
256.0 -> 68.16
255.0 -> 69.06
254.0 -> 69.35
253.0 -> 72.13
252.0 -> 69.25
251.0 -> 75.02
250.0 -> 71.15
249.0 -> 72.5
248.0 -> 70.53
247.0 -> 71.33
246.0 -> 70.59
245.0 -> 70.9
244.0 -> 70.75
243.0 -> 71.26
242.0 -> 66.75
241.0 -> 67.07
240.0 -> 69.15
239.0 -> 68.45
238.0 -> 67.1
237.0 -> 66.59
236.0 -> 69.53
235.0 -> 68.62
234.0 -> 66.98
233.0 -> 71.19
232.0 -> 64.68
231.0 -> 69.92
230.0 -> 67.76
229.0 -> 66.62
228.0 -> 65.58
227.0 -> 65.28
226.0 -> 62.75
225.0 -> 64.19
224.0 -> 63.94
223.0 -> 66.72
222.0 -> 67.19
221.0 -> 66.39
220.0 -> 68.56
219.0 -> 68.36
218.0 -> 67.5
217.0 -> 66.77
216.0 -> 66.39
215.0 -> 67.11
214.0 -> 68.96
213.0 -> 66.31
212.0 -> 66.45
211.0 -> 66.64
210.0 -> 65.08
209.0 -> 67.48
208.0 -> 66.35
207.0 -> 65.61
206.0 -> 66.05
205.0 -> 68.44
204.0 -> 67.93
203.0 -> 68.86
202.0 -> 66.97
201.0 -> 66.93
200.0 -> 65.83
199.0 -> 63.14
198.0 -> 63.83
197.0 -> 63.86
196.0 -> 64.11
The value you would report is 2232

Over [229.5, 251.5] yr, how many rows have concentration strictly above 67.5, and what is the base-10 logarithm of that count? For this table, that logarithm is 1.20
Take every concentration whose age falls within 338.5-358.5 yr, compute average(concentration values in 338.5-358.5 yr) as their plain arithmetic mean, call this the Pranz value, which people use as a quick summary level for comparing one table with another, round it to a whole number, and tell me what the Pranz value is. 68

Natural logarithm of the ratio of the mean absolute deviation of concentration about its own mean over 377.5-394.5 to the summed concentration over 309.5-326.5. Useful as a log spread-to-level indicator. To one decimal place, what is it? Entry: -6.1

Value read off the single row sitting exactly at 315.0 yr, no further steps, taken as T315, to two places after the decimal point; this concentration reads 64.90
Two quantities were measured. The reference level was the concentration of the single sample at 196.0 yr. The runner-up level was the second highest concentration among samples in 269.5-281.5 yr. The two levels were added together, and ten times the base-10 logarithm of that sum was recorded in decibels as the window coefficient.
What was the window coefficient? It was 21.2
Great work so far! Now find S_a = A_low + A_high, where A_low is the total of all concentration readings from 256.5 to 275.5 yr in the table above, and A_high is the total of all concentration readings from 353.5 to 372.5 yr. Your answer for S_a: 2545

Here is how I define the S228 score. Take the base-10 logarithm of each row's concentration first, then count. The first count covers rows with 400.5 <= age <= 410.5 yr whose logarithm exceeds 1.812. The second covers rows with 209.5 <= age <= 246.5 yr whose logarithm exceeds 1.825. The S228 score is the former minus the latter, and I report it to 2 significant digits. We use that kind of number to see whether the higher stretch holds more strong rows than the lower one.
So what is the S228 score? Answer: -10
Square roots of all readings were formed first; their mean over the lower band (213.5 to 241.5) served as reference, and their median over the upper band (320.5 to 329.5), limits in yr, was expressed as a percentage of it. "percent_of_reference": 98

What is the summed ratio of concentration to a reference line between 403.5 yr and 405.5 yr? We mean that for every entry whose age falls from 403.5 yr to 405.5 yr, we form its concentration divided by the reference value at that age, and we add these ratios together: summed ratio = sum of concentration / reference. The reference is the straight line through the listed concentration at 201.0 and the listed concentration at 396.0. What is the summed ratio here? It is 1.8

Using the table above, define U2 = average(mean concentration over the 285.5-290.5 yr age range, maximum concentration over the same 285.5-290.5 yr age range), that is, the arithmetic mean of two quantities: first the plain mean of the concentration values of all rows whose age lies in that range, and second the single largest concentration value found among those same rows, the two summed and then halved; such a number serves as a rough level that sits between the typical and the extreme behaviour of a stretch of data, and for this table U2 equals 69.5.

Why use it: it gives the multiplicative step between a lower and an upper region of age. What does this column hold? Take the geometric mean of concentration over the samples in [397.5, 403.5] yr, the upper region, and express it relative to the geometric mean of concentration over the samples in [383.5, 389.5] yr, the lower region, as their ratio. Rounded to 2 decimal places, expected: 1.04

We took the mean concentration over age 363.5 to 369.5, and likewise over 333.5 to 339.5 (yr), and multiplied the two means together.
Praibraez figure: 4078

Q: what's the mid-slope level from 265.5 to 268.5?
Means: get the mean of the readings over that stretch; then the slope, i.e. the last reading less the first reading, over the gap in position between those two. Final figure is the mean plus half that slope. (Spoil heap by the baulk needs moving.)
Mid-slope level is 71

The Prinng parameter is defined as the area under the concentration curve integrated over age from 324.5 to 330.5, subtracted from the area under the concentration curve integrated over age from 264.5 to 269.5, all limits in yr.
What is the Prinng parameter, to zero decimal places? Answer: -42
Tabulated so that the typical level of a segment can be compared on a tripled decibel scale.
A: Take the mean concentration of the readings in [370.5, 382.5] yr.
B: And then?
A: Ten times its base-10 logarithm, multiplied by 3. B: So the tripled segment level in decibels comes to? 53.8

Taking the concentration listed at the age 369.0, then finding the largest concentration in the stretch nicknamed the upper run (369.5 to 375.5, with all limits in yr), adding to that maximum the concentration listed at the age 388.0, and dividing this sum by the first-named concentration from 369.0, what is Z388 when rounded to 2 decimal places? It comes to 2.19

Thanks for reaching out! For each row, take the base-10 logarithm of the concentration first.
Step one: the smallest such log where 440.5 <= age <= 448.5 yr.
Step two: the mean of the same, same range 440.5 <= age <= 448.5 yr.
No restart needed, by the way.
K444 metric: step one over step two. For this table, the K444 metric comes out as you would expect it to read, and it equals 0.991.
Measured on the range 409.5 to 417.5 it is 0.991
